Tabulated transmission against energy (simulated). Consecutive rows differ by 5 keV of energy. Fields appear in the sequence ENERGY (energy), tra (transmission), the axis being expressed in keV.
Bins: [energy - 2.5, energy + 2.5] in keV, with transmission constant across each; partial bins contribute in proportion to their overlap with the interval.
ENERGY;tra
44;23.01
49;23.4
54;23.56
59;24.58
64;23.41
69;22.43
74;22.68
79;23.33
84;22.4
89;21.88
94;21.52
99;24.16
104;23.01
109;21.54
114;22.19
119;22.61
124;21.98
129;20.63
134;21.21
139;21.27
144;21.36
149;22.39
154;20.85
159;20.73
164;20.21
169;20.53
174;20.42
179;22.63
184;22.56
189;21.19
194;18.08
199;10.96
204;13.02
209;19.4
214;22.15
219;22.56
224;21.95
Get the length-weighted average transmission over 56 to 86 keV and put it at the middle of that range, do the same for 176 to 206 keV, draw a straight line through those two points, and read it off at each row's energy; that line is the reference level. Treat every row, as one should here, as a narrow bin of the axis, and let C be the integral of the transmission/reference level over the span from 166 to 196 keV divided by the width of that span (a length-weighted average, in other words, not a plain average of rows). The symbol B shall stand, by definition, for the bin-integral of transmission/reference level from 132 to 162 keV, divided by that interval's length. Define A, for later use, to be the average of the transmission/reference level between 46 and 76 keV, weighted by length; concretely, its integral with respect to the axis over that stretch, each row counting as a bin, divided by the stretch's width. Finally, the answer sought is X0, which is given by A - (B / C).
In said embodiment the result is 0.05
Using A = 0.99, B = 1.06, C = 1.13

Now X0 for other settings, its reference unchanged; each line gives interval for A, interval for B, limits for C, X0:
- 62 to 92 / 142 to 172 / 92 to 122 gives -0.04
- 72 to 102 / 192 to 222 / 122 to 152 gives 0.04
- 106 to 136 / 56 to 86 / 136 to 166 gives 0.09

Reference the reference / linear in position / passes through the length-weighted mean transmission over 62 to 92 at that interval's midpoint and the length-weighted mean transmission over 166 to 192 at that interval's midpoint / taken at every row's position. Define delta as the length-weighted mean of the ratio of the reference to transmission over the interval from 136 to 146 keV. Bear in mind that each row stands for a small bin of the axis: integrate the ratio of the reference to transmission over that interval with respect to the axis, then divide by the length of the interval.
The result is 1.026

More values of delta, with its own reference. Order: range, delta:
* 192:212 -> 1.444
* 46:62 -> 0.964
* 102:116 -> 1.002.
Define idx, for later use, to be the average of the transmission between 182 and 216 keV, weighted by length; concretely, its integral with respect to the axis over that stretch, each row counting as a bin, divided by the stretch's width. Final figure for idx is 18.1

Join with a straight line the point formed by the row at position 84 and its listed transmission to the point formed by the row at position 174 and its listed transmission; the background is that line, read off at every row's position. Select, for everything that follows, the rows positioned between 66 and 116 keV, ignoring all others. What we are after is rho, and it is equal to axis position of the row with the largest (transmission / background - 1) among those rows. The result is 99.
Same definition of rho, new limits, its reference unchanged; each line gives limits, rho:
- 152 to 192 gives 184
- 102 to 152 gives 149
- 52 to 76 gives 59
